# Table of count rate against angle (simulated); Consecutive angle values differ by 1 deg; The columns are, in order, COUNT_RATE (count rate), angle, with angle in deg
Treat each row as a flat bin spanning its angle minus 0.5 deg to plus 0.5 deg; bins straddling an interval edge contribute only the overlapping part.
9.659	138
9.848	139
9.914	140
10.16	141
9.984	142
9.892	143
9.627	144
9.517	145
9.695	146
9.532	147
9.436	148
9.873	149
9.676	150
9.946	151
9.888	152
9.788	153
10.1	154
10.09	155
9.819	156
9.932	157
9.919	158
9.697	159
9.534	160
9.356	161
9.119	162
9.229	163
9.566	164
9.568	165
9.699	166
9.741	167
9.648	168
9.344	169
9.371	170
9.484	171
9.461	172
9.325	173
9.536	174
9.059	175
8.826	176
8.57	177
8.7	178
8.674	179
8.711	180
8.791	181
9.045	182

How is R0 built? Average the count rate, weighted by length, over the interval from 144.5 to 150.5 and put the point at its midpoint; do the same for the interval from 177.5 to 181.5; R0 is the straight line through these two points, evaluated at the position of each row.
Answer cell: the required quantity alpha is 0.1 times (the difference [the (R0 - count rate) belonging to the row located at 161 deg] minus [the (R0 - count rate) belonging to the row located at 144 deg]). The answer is -0.021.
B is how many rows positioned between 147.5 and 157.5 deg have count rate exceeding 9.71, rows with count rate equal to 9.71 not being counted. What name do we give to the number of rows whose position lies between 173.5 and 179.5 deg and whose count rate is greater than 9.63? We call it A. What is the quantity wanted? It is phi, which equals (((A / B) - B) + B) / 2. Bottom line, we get 0.00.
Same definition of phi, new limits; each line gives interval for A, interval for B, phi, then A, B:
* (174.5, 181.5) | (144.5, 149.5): 0.00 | 0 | 1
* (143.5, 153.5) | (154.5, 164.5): 0.75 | 6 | 4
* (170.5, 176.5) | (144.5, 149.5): 0.00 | 0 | 1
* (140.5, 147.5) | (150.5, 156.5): 0.33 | 4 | 6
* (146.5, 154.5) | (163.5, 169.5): 3.00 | 6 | 1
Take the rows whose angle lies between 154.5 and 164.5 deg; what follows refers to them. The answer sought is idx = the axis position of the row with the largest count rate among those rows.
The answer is 155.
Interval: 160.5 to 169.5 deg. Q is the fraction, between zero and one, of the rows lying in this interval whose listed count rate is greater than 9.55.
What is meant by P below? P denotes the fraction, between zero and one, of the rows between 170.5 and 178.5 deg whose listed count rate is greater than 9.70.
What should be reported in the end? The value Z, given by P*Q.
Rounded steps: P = 0.00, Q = 0.6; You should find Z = 0.00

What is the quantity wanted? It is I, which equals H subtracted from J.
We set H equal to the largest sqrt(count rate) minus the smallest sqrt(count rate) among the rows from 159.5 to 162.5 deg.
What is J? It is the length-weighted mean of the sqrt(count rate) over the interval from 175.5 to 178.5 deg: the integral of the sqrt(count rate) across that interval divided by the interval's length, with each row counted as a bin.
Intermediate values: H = 0.068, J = 2.95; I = 2.88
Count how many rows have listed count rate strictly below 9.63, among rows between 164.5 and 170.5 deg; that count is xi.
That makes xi 3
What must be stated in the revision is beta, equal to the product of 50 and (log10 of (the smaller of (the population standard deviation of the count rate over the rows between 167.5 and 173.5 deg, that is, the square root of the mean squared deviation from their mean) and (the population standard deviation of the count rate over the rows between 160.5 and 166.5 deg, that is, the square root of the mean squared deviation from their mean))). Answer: -47.9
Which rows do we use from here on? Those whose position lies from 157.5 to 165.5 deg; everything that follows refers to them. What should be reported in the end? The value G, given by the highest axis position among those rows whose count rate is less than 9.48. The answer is 163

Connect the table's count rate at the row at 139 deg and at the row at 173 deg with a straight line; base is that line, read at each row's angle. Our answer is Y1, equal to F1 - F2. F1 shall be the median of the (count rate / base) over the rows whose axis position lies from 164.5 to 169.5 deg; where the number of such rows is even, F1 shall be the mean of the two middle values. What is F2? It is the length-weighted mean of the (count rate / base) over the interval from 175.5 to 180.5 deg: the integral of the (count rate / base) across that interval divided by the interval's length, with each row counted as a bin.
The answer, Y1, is 0.09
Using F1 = 1.03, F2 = 0.94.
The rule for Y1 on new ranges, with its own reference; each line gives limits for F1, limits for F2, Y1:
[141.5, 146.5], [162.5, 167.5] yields -0.02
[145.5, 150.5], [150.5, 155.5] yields -0.04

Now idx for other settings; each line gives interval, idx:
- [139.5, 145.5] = 141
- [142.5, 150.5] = 143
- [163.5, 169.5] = 167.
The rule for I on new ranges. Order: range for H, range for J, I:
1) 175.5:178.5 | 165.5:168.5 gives 3.07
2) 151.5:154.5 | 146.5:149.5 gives 3.05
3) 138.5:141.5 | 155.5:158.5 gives 3.10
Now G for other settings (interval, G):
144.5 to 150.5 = 148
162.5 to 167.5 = 163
